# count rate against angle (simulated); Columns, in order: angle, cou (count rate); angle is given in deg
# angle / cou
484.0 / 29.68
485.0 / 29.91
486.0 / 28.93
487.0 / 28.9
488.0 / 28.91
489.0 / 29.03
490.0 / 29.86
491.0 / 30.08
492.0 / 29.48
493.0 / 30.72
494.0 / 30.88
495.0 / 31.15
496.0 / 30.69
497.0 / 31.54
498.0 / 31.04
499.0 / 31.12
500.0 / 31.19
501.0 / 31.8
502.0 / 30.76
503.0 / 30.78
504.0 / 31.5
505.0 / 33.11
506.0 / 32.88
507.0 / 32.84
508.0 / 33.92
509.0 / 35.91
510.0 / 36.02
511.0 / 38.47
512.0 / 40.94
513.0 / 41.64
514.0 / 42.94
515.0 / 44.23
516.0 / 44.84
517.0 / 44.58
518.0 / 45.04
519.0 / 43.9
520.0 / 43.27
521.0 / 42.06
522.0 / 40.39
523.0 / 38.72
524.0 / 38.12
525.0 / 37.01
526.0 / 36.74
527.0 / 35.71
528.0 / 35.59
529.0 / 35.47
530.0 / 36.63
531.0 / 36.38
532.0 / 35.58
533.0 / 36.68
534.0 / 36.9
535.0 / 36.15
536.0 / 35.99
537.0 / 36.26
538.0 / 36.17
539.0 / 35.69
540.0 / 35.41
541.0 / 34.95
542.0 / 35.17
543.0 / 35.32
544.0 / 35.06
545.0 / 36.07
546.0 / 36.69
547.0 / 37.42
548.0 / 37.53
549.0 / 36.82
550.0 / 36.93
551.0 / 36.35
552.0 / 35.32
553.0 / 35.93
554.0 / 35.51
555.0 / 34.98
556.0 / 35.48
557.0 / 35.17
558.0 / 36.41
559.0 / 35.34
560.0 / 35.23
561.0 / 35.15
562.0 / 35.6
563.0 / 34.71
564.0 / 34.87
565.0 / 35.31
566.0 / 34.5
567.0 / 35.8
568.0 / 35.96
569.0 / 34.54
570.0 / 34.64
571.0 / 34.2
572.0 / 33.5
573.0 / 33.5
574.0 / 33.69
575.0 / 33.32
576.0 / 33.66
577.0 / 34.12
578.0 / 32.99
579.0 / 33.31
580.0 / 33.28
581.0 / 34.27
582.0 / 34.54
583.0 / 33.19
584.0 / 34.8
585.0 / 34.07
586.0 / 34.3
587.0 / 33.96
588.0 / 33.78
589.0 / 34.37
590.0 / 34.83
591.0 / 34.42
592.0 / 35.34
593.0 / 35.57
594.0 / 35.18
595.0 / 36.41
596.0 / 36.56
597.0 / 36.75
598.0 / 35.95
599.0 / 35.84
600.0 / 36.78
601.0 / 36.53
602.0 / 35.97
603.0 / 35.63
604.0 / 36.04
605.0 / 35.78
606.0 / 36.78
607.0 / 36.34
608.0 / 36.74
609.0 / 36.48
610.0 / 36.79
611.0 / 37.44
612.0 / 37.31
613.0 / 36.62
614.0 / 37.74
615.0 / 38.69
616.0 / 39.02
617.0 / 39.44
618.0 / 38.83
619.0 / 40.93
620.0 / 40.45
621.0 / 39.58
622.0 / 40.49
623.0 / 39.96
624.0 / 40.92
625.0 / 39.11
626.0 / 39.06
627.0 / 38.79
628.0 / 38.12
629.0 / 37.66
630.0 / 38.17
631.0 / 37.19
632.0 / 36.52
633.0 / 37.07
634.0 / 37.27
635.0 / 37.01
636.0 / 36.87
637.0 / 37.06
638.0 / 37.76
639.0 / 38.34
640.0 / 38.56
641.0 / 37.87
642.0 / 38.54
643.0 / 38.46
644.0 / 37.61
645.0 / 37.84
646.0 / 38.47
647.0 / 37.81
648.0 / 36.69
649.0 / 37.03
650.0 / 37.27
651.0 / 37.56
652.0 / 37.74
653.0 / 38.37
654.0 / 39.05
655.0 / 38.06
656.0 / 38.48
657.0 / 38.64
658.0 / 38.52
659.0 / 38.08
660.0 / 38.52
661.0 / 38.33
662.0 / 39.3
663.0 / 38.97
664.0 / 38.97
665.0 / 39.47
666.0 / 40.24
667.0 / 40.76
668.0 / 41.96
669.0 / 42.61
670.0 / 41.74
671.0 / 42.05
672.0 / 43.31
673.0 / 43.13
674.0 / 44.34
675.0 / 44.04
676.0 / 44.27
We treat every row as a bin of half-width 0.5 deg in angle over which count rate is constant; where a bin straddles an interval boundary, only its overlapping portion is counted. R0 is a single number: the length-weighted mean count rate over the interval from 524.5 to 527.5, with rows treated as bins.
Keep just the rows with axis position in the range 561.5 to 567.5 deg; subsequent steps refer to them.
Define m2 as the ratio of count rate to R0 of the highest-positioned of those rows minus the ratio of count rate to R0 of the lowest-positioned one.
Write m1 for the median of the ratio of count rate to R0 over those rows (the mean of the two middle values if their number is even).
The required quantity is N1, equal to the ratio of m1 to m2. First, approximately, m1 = 0.96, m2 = 0.01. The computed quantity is 175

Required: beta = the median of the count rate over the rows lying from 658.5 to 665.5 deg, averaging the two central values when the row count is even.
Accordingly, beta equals 39.0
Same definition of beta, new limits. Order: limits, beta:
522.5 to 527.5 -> 37.0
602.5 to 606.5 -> 35.9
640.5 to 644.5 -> 38.2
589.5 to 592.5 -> 34.8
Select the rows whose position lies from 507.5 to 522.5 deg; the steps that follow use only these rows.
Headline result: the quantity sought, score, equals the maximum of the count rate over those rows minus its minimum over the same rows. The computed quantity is 11.1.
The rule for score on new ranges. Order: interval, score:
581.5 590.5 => 1.6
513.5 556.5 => 10.1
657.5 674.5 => 6.3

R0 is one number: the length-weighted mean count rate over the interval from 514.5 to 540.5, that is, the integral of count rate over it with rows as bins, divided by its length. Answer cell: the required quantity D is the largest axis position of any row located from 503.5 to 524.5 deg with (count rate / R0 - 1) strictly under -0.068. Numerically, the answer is 509.0 deg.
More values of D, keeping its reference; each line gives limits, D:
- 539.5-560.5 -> 560.0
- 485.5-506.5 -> 506.0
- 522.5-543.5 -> 543.0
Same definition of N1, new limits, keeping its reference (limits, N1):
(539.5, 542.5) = -147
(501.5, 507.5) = 15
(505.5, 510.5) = 11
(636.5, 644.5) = 69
